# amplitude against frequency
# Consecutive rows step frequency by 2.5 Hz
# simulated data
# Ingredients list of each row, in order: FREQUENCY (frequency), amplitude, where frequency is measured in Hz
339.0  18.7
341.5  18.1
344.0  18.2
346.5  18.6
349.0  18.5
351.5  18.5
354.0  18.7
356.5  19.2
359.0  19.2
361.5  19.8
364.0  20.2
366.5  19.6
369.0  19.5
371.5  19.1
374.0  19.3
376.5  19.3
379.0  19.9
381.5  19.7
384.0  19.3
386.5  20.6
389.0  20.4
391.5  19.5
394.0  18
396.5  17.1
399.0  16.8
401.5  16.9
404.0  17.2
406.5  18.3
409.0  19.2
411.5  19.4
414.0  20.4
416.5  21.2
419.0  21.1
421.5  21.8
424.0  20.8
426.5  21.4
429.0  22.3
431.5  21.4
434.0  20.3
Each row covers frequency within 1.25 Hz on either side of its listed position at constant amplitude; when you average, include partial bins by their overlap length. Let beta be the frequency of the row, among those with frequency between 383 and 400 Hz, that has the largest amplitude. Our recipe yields 386.5 Hz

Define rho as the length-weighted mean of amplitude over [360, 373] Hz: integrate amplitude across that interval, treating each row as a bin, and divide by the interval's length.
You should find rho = 19.6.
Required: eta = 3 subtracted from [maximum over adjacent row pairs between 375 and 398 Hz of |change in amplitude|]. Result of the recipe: -1.50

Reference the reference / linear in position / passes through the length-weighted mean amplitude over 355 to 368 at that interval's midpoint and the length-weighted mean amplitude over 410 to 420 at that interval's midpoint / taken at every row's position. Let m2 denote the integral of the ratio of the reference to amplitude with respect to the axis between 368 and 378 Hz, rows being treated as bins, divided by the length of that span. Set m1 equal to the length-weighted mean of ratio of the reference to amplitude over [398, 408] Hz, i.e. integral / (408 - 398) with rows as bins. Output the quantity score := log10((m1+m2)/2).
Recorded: 0.04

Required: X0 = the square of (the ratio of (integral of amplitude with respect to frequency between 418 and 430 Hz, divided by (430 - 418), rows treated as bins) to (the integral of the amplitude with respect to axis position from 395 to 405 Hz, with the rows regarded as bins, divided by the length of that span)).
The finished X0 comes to 1.59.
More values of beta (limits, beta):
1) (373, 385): 379.0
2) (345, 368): 364.0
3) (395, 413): 411.5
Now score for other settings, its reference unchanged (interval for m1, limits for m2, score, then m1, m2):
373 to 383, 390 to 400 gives 0.03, 1.02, 1.13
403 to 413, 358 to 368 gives 0.02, 1.10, 1.00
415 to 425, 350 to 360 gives 0.00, 0.97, 1.03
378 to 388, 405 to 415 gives 0.01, 1.00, 1.06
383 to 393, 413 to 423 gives 0.00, 1.01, 0.97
